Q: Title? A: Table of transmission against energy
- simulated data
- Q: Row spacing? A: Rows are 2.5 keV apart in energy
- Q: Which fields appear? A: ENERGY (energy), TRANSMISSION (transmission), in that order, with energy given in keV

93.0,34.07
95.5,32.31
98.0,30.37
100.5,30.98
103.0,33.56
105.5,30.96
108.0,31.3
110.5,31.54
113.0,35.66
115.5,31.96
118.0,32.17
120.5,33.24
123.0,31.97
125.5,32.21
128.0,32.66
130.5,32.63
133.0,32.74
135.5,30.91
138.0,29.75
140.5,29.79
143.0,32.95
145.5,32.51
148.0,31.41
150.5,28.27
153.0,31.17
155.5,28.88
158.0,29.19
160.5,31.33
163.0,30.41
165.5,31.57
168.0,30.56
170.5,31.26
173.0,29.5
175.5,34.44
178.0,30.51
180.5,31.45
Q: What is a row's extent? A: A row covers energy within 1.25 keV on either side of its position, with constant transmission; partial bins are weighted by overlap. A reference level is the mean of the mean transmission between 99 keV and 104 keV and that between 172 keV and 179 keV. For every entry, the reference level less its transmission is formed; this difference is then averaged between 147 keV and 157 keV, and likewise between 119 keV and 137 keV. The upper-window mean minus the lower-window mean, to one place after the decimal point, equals 2.4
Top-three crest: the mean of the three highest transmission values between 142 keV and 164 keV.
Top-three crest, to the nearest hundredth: 32.29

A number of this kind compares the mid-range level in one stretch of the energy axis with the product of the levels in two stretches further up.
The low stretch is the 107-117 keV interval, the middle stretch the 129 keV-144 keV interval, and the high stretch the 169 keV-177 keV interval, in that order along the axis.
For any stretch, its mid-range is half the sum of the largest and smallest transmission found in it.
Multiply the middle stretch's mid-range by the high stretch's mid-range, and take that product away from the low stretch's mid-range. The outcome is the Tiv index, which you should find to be -969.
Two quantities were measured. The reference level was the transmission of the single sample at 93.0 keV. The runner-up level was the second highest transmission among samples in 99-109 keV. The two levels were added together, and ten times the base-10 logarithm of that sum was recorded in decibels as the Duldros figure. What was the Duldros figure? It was 18.2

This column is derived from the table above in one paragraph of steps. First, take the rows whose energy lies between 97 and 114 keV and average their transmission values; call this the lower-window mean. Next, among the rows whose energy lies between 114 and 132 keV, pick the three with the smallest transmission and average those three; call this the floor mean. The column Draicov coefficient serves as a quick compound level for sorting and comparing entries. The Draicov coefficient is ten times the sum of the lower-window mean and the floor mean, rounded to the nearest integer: 641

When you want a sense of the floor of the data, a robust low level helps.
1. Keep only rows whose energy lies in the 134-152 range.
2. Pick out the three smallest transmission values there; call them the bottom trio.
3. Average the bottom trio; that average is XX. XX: 29.3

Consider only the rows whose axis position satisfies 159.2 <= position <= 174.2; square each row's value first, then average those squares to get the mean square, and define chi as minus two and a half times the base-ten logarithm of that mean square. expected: -7.44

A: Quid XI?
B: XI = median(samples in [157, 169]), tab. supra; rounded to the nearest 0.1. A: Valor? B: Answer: 30.6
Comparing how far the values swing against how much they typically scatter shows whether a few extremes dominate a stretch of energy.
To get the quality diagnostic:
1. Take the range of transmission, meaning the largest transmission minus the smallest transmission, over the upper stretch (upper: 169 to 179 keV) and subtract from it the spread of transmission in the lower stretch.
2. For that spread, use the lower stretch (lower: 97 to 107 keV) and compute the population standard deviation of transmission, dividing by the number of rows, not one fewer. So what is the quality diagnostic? 3.7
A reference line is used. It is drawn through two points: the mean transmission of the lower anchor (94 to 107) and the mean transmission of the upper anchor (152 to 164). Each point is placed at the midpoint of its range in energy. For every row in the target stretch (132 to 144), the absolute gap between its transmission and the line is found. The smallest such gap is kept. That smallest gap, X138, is 0.15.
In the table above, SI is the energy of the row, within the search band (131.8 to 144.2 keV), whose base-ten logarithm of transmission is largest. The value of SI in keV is 143.0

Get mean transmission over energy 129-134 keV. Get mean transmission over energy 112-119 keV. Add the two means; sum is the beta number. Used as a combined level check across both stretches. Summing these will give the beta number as 65.9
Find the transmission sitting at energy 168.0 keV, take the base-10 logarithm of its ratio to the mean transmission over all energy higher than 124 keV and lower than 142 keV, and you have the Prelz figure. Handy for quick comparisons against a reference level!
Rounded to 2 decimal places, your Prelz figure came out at -0.01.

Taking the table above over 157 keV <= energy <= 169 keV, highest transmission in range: 31.57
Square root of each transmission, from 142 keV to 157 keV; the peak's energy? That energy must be 143.0 keV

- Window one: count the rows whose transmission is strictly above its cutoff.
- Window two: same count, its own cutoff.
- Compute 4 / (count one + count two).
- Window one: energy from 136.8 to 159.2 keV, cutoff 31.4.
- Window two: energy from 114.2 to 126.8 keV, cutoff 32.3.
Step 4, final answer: 1.00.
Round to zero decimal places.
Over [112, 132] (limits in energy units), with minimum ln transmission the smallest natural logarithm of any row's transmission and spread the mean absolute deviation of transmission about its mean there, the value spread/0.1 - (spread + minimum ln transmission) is 4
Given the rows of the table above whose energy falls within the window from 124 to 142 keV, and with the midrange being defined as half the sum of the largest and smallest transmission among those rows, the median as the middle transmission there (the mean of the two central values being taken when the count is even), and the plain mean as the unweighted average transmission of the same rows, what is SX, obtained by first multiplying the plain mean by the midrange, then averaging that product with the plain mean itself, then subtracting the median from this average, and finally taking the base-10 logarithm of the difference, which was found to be 2.68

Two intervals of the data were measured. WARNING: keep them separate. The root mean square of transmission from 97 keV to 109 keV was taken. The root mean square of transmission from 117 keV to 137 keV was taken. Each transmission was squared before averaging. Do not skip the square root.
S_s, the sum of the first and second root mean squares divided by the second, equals 1.97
